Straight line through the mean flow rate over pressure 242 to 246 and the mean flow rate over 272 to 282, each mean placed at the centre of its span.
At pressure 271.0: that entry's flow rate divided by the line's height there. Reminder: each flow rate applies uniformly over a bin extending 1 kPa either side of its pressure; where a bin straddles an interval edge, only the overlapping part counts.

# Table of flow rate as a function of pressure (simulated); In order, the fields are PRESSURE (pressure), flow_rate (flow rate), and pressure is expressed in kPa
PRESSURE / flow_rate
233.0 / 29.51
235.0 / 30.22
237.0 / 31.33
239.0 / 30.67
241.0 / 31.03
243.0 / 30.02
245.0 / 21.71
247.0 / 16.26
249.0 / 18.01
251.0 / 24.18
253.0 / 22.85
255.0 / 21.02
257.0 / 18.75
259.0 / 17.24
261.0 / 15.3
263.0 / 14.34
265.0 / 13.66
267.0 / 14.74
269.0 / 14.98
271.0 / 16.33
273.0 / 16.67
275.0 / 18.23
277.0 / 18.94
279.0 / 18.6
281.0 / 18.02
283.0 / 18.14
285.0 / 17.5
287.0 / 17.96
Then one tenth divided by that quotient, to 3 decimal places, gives 0.119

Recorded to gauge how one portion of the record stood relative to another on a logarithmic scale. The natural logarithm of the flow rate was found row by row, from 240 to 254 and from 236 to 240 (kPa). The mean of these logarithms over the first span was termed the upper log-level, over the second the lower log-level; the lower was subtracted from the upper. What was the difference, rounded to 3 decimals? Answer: -0.304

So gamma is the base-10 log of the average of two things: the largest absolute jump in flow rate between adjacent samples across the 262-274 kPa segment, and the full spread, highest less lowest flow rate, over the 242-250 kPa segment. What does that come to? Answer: 0.9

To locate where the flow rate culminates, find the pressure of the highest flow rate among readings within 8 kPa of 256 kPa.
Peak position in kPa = 251.0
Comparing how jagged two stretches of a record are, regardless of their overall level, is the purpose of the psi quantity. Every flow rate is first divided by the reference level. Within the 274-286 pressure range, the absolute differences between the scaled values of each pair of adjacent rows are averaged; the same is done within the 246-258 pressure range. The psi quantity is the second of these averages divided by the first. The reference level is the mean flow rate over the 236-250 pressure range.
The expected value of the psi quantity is 6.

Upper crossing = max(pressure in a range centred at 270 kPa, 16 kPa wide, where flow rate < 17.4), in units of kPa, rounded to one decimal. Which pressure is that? 273.0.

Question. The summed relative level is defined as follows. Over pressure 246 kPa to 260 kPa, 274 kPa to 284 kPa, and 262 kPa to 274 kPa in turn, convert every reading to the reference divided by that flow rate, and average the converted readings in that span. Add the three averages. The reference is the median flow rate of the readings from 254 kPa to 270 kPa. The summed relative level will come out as 2.61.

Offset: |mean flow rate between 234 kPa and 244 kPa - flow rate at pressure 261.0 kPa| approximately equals 15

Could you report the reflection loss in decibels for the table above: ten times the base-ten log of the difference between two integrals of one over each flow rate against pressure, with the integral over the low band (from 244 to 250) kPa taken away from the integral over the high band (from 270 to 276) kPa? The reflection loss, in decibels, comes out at -15.9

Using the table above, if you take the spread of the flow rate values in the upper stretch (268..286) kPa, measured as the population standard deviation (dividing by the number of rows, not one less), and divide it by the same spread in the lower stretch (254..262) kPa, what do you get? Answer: 0.57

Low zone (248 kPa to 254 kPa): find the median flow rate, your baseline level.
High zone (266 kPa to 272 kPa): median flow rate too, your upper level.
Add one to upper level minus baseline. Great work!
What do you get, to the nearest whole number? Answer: -7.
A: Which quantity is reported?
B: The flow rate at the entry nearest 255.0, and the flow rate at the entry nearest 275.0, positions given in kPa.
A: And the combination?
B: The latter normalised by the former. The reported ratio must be 0.87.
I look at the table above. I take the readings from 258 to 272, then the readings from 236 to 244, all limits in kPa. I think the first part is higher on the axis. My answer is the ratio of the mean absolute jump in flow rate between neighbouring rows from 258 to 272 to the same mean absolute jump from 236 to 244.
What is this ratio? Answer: 1.5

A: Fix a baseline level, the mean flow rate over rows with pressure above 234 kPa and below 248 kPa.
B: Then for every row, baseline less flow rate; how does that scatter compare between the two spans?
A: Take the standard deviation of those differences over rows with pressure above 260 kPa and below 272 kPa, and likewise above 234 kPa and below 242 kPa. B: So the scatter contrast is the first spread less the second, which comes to 0.4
